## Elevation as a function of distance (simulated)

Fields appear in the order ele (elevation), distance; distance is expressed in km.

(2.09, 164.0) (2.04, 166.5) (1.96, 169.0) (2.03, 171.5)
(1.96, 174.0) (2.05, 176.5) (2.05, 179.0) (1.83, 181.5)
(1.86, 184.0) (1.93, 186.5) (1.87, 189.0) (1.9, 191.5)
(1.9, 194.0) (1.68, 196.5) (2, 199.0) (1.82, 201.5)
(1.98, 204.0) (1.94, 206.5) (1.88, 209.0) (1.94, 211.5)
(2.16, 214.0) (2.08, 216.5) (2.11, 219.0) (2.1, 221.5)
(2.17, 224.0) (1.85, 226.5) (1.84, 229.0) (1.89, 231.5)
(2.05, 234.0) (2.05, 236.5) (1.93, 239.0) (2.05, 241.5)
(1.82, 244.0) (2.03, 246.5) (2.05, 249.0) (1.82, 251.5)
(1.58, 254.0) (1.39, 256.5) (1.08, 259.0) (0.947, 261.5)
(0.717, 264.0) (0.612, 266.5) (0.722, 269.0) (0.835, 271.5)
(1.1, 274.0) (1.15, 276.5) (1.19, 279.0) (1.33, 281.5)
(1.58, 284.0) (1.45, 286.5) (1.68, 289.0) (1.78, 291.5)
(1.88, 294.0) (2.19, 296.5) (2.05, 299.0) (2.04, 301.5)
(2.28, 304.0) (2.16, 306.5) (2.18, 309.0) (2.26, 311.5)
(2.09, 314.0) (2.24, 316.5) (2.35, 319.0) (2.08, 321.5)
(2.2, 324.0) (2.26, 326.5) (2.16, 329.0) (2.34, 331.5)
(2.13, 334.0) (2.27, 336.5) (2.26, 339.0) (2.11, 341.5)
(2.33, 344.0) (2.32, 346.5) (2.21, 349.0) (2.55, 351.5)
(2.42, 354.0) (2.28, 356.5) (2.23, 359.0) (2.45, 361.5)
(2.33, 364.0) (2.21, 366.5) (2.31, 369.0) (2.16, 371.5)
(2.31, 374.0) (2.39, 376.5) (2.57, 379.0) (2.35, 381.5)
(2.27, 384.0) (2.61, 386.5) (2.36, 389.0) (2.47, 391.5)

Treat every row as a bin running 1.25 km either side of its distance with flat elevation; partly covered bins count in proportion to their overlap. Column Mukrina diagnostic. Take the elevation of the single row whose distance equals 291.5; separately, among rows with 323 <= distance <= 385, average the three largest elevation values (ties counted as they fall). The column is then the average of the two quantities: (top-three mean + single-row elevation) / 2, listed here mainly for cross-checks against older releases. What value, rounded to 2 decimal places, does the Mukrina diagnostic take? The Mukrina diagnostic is 2.15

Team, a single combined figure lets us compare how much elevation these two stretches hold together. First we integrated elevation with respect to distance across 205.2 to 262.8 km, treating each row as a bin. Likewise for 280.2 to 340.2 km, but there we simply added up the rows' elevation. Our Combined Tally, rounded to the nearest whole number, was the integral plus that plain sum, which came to 156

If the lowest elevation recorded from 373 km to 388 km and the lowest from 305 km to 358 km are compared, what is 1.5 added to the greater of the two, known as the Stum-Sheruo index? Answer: 3.8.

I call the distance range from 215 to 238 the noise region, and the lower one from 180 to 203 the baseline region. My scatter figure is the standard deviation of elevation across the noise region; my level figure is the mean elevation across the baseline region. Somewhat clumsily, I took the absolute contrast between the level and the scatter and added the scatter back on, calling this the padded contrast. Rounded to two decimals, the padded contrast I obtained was 1.87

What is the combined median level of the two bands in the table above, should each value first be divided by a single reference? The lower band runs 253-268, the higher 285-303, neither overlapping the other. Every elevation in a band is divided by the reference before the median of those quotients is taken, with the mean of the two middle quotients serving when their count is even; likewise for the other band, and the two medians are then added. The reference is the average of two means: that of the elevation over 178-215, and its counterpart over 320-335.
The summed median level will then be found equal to 1.41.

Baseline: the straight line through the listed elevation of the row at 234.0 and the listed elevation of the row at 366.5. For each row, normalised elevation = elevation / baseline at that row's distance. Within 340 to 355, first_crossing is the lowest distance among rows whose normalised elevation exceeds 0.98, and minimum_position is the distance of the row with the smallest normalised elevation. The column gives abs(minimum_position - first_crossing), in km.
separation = 2.5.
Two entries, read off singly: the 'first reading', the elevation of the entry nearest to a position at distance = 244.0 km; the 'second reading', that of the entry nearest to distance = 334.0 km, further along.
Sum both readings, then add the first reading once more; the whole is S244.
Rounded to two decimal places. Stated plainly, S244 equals 5.77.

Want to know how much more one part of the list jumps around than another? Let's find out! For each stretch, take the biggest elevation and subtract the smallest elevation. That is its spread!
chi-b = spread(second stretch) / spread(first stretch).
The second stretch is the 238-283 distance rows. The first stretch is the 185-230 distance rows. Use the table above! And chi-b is 2.9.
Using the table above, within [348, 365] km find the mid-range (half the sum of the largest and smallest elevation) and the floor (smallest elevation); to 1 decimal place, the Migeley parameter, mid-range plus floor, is 4.6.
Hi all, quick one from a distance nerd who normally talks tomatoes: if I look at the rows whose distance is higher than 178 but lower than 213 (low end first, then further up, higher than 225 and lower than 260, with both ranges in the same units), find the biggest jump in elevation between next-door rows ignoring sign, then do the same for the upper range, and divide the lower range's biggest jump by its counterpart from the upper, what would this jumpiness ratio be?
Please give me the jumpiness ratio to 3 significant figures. 1.03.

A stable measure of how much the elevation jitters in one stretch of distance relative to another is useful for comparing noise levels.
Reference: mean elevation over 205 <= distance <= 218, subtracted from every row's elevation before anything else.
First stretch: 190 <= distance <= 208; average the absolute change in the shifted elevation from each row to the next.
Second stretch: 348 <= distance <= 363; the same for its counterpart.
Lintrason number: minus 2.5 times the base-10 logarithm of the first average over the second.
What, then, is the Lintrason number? 0.15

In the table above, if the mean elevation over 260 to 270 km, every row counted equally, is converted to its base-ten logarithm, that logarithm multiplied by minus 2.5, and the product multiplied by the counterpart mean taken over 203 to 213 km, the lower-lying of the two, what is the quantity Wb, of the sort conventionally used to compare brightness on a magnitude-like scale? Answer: 0.6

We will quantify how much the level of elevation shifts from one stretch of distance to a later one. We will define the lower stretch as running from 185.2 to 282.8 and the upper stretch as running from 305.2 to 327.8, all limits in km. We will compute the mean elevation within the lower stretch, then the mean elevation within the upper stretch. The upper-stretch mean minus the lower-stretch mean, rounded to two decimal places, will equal 0.52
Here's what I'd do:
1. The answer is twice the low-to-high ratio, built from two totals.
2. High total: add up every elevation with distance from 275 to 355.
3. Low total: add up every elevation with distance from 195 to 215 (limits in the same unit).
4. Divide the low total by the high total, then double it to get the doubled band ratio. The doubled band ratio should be 0.47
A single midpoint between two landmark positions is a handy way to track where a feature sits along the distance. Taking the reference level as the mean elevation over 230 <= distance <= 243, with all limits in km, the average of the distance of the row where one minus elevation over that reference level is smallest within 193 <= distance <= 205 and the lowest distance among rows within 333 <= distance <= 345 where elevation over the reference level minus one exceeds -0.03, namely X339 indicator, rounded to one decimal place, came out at 266.5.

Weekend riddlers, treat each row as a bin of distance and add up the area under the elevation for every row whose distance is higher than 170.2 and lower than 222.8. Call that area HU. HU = 103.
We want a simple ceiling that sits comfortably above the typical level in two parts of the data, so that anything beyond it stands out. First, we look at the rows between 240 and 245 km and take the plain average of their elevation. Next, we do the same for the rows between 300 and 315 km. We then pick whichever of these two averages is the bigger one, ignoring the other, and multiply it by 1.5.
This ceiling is 3.25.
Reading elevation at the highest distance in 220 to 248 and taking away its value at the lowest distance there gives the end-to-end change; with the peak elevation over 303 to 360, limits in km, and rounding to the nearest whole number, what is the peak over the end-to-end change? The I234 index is -36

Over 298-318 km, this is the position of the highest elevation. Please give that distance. 304.0 km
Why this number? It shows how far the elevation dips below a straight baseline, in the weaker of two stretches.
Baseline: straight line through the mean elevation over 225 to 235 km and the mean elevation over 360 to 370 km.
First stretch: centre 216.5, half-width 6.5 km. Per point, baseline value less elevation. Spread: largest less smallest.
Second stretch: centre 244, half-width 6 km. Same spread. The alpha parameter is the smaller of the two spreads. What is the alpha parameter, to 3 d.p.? 0.212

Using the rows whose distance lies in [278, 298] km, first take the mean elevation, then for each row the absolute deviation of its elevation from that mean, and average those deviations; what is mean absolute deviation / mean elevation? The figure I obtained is 0.15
